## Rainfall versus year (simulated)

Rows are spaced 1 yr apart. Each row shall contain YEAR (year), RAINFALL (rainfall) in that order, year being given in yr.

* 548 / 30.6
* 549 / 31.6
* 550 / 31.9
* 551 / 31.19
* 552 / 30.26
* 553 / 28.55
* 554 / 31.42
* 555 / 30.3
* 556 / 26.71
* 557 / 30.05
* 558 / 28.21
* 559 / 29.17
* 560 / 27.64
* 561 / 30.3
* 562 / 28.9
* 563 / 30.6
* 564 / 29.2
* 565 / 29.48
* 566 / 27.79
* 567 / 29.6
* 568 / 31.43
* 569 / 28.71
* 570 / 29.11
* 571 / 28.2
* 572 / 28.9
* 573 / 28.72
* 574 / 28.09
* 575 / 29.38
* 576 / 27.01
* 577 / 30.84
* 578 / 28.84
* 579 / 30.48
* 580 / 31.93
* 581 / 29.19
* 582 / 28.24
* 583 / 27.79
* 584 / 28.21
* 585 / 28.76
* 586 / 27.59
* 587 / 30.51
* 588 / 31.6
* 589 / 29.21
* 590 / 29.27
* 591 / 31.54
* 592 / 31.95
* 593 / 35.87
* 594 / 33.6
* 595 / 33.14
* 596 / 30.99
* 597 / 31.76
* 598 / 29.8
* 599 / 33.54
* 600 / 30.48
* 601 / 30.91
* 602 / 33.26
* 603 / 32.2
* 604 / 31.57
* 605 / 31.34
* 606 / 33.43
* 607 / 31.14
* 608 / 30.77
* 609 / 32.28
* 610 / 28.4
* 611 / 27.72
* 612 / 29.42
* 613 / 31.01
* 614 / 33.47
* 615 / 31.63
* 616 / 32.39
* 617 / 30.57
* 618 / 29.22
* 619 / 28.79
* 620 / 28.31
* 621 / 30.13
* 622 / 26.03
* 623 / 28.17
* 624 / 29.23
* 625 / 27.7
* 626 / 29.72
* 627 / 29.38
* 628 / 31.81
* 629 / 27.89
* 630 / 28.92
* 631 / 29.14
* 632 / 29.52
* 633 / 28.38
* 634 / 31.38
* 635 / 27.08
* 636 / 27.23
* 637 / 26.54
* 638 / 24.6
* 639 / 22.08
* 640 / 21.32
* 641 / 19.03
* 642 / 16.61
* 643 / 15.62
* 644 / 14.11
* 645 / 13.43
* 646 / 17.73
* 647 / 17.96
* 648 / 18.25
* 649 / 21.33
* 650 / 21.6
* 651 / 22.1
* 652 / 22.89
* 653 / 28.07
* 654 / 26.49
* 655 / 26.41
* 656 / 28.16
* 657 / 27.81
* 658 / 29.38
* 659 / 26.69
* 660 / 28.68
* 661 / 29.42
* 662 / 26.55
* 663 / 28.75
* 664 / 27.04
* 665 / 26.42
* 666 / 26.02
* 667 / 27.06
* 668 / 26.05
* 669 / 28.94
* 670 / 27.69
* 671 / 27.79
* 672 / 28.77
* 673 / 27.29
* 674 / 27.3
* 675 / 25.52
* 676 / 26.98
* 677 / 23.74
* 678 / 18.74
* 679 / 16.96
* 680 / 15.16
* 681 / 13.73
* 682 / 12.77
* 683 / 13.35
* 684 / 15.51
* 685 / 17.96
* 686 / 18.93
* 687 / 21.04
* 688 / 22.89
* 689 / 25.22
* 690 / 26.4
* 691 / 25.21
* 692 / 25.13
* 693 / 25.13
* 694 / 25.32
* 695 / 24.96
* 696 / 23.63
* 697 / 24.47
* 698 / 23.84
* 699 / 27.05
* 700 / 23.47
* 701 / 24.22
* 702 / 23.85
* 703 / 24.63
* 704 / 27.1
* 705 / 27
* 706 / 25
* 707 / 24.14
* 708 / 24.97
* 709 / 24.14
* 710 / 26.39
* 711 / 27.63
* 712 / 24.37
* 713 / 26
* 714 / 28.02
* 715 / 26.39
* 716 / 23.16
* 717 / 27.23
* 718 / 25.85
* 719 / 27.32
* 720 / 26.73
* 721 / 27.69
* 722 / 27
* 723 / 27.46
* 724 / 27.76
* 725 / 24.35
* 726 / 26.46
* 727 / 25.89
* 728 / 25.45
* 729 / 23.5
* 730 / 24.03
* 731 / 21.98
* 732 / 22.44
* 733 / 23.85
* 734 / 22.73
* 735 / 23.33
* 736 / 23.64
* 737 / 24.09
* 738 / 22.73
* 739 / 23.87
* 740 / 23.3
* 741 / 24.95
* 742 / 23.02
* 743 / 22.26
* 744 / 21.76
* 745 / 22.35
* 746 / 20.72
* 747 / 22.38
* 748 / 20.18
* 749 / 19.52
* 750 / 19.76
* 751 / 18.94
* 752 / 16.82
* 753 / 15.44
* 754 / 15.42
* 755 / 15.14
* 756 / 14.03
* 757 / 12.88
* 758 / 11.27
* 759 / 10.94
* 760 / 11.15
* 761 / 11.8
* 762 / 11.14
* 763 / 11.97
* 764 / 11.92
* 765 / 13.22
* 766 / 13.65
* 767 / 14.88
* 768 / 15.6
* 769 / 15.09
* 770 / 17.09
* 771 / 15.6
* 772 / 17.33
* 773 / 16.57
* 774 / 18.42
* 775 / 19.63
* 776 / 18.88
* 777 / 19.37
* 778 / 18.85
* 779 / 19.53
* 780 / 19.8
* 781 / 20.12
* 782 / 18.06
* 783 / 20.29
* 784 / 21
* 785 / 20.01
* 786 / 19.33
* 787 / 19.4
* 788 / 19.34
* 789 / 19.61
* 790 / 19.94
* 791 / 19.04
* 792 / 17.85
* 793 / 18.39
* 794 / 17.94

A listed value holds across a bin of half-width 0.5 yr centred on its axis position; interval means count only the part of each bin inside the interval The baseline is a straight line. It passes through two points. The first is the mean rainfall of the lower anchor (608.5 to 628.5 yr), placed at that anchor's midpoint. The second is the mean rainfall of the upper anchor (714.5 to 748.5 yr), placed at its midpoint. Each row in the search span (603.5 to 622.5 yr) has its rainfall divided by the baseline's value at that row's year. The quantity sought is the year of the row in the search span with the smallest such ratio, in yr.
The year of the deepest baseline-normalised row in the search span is 622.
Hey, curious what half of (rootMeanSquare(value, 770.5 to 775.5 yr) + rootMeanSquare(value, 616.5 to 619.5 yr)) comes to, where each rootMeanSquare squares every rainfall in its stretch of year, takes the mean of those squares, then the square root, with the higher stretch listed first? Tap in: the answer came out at 24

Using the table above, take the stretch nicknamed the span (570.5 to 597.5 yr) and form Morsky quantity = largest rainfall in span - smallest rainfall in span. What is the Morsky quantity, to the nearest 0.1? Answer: 8.9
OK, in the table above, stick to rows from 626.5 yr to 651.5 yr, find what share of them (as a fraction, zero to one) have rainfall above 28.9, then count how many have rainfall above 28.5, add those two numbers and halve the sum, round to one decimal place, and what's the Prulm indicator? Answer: 3.1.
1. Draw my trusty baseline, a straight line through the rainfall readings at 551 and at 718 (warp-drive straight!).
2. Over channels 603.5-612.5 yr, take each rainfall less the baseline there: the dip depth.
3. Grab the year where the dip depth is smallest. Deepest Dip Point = 611 yr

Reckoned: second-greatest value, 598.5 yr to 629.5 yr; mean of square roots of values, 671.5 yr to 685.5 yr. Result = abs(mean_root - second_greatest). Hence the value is 29.0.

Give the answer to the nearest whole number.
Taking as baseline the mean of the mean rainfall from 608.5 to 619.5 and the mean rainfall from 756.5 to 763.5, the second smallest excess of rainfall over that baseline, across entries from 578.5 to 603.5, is 7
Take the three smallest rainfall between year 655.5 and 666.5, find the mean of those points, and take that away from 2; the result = -24.3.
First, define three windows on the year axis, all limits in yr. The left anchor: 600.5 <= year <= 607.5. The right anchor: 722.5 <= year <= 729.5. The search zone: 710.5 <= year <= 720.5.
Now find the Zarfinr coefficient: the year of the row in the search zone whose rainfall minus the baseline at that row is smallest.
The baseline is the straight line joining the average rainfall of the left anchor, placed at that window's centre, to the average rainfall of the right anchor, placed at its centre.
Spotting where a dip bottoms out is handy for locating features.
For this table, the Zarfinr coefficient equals 716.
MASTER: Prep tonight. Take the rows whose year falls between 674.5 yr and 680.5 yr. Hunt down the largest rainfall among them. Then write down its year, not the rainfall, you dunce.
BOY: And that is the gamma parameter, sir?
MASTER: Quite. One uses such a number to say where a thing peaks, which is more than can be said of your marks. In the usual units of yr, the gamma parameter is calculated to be 676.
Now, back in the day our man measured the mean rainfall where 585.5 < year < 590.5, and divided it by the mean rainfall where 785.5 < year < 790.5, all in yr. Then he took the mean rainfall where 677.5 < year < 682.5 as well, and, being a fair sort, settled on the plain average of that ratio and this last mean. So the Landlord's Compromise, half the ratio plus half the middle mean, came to 8.5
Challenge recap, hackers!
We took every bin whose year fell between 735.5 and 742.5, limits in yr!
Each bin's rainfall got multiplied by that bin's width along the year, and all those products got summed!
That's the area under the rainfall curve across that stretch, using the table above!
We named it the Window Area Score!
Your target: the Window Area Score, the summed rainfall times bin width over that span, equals 166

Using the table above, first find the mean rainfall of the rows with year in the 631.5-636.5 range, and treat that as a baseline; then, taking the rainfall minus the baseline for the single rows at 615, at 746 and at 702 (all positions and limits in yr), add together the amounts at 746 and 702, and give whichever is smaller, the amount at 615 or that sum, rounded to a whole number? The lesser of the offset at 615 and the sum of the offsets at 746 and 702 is -13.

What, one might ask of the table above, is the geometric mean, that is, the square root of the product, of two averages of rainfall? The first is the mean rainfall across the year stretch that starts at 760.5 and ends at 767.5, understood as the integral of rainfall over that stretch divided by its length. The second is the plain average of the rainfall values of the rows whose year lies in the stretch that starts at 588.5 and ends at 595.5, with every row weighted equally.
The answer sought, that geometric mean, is 20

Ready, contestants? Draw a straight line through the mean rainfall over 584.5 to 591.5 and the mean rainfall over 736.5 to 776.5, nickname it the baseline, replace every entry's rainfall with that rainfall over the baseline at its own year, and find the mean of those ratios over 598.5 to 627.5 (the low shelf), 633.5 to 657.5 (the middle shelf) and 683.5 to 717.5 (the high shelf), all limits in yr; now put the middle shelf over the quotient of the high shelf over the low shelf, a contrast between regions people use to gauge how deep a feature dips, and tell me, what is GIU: 0.84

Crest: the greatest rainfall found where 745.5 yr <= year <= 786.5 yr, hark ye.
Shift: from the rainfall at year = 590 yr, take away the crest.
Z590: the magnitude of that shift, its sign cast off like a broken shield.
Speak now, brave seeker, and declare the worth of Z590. 7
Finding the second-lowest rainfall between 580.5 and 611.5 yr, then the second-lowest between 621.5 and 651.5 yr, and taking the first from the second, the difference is -14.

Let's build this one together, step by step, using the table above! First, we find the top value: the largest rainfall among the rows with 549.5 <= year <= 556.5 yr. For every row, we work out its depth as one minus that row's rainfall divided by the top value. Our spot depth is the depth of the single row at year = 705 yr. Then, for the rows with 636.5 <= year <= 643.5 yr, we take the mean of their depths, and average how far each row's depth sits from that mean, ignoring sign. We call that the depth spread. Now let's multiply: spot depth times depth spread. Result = 0.015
